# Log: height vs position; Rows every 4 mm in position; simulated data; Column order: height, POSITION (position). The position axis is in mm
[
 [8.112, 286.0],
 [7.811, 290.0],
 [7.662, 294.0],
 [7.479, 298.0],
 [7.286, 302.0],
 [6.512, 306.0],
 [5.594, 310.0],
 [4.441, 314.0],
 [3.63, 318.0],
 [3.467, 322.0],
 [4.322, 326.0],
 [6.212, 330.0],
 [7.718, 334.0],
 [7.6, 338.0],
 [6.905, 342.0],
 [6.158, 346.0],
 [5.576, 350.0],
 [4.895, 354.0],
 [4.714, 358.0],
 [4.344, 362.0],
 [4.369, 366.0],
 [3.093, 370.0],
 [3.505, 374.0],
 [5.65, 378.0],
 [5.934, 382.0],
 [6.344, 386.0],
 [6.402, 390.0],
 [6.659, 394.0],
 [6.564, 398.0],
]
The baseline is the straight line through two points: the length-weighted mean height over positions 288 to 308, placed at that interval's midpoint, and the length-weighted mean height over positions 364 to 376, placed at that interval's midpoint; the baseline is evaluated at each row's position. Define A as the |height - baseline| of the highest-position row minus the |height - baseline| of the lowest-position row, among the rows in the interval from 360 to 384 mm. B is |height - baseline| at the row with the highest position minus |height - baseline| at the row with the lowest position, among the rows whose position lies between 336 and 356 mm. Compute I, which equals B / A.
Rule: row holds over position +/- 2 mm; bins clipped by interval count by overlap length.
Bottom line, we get -0.7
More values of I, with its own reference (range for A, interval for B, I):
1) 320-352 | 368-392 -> -1.8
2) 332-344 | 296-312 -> -2.5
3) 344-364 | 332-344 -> 0.4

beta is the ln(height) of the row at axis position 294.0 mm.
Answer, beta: 2.0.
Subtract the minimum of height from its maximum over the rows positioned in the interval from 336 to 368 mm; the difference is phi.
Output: 3.3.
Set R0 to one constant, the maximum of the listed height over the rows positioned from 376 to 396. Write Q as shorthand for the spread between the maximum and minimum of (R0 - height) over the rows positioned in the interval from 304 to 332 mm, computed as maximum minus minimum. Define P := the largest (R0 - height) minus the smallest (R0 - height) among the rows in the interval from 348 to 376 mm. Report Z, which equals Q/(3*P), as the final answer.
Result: 0.41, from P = 2.5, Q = 3.0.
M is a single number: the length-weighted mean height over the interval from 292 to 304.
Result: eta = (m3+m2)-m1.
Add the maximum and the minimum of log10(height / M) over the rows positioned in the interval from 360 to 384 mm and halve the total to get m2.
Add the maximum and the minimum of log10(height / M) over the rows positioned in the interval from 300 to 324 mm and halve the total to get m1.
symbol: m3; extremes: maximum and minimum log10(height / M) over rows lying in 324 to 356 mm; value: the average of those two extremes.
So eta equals -0.18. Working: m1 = -0.17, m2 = -0.24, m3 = -0.11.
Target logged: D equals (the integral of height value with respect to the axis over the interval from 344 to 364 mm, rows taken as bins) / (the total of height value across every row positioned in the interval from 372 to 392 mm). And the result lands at 3.7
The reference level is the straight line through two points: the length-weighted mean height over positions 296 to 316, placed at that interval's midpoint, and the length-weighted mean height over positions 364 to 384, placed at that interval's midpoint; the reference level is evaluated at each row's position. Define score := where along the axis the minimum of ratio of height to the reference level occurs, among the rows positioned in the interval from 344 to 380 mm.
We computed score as 370.0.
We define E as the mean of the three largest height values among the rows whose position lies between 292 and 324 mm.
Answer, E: 7.5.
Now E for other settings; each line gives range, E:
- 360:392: 6.2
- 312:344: 7.4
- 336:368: 6.9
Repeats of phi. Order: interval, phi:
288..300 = 0.3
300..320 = 3.7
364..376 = 1.3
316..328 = 0.9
